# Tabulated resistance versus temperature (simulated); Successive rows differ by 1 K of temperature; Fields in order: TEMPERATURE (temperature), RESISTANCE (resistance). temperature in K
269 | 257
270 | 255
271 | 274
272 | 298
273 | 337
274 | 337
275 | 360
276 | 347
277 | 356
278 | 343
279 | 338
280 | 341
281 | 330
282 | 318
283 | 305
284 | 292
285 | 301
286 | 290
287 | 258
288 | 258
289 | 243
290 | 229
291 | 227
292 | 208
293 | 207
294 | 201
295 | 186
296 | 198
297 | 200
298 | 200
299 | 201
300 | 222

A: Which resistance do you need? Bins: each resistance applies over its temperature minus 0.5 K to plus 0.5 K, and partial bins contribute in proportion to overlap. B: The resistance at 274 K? 337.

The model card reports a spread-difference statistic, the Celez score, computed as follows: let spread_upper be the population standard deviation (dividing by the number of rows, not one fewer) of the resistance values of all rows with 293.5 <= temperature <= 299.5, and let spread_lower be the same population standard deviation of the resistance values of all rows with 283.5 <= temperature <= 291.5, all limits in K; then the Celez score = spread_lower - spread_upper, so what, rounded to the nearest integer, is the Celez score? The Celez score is 22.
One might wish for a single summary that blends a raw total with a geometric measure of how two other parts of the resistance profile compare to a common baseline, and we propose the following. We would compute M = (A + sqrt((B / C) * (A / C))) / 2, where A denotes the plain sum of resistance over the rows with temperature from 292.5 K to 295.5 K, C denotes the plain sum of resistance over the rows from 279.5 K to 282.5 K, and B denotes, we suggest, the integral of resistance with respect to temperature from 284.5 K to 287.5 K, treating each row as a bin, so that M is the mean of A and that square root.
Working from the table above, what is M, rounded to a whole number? 297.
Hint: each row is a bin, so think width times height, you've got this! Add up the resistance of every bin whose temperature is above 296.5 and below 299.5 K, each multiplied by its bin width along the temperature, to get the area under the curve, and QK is 601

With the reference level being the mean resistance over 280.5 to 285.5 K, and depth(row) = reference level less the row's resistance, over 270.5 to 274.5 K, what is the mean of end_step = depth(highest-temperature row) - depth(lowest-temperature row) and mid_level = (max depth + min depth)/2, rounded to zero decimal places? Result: -30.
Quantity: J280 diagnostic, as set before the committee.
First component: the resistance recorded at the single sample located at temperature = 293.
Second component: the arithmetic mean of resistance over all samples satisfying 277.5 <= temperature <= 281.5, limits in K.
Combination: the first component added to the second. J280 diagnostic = 545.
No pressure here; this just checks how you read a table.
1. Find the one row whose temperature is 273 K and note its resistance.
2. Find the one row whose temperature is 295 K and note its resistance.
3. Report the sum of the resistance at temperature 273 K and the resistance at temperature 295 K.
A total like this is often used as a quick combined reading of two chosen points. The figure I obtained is 523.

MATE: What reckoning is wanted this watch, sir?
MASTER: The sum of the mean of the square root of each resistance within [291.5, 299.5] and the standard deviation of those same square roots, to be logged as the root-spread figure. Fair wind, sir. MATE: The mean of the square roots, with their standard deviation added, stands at 14.4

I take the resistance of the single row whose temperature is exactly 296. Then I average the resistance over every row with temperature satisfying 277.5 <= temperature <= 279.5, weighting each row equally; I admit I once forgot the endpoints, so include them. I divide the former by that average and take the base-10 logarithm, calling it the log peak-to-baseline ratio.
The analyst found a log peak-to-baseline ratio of -0.24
